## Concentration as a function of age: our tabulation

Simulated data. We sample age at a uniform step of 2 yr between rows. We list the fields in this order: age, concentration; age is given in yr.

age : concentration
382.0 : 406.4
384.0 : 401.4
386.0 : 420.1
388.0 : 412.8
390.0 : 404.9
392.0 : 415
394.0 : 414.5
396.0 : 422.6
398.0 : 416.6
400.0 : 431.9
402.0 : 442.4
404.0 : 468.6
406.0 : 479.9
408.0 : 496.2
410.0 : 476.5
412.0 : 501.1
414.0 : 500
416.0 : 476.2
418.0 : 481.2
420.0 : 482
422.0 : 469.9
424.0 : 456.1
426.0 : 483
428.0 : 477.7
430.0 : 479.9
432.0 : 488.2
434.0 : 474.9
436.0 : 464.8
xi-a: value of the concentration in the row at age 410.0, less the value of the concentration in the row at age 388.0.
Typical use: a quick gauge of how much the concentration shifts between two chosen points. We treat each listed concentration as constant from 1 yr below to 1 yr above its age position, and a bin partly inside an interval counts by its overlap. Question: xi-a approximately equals 64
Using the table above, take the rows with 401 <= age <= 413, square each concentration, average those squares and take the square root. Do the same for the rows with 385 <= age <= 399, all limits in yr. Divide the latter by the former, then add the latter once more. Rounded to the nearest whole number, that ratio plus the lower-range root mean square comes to 416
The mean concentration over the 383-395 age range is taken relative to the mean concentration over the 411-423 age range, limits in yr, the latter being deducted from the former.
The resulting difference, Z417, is -74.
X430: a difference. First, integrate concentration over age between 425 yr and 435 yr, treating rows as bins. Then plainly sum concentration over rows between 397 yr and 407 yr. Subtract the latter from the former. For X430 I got 2568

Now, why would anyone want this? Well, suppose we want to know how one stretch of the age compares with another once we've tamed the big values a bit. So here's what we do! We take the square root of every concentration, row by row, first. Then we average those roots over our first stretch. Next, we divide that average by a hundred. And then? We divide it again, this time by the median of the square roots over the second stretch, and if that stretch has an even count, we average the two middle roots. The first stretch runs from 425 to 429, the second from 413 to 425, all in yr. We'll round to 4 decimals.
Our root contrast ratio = 0.0100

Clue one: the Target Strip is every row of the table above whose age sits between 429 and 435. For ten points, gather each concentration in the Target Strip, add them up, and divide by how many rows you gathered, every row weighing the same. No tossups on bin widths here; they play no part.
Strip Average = 481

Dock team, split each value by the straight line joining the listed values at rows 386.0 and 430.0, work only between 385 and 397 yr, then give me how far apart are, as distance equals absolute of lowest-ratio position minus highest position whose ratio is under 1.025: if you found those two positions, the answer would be 6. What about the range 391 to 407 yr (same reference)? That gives 4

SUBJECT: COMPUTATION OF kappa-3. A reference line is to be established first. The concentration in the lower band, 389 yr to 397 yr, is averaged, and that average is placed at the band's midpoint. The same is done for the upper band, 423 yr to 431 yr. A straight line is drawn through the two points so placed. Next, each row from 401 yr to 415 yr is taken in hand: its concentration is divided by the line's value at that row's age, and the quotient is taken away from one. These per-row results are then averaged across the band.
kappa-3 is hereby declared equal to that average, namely -0.090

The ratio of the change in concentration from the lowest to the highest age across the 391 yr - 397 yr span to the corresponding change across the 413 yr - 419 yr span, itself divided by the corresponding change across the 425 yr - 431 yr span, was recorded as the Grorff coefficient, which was 0.13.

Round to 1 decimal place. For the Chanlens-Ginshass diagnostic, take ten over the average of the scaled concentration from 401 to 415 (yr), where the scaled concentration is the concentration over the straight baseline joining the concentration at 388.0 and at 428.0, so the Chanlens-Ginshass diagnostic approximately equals 9.3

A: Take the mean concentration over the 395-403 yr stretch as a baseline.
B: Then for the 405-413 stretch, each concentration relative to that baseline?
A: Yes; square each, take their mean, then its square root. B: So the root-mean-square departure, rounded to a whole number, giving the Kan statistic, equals 61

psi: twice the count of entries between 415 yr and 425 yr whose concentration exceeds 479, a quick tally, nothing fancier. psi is 4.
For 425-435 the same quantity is 6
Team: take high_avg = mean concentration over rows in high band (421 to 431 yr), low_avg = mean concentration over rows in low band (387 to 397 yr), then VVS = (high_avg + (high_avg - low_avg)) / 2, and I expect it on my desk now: 266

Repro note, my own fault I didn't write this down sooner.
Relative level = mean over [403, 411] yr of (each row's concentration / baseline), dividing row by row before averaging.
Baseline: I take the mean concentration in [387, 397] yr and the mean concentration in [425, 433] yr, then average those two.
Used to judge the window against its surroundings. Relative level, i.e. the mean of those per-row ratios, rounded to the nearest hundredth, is 1.07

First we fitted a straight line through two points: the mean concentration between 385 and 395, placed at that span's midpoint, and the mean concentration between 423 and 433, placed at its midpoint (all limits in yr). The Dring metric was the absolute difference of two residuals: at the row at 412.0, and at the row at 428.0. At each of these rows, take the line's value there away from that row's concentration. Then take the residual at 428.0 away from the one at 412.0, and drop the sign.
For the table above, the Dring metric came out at 50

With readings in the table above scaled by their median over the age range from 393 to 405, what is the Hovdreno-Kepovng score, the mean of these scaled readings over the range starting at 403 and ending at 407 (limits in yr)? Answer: 1.11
